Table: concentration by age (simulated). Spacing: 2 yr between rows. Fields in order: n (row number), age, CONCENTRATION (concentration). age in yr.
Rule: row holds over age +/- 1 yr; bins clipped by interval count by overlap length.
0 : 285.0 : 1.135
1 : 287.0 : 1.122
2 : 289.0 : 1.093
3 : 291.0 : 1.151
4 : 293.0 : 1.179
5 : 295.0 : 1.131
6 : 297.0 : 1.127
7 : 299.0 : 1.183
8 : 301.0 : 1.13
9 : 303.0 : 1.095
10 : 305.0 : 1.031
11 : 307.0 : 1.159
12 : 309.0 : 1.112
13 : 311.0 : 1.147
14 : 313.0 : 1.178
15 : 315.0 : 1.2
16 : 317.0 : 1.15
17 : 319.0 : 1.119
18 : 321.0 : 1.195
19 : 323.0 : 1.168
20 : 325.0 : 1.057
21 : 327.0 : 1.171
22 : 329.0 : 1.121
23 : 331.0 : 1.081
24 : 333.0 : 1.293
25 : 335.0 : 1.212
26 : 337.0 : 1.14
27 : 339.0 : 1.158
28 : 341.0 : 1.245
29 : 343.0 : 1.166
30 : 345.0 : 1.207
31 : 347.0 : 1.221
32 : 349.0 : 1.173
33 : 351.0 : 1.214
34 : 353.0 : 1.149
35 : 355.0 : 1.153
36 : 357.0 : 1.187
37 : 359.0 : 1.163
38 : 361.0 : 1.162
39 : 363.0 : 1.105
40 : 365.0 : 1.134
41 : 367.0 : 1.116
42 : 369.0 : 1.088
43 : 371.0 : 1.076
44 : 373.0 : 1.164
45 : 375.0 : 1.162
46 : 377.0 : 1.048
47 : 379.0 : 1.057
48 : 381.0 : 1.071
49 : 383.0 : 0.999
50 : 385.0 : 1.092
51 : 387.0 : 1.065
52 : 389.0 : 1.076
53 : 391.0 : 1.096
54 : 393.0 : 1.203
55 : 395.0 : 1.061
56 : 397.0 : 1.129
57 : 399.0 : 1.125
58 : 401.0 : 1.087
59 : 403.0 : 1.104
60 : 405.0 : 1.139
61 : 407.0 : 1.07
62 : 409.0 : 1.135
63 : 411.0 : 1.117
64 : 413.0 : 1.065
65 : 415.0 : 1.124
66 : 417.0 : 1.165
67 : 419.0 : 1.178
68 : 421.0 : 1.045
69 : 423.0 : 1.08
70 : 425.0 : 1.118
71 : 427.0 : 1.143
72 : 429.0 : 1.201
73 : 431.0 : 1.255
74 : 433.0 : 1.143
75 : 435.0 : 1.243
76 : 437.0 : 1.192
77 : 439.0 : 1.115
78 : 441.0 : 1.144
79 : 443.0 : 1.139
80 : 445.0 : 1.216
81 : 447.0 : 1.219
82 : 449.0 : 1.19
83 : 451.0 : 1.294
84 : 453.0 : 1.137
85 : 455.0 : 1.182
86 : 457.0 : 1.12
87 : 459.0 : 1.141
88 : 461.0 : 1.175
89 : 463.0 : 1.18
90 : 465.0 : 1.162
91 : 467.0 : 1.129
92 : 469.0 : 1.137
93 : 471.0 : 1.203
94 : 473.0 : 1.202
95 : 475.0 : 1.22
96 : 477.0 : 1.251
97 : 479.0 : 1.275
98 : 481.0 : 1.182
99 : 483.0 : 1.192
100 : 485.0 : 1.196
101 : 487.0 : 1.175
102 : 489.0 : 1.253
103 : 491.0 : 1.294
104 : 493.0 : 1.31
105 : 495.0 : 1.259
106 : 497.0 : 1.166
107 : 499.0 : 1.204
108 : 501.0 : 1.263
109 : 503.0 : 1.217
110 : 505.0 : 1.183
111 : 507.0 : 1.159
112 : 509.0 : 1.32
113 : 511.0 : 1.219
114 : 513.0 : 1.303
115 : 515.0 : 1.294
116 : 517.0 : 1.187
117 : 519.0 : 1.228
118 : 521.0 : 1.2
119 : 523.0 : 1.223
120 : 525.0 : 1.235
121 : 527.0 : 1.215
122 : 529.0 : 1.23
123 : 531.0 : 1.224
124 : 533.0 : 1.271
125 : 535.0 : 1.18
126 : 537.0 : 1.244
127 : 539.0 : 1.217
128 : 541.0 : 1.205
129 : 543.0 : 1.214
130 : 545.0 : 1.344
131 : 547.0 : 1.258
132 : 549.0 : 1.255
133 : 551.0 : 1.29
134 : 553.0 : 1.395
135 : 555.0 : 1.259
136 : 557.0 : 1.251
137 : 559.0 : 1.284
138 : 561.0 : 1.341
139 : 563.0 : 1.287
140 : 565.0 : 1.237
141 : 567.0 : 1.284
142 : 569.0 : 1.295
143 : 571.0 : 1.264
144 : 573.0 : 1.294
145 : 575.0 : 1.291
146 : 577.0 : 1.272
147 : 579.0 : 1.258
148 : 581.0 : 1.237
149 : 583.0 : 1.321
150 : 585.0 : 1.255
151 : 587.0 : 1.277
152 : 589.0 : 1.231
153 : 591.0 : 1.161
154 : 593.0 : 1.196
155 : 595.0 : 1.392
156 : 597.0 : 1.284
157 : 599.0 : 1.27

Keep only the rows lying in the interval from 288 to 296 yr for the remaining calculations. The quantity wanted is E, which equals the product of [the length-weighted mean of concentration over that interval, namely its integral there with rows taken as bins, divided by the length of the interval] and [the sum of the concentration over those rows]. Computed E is 5.2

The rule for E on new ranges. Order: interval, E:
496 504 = 5.9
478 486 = 5.9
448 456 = 5.8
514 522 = 6.0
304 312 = 4.9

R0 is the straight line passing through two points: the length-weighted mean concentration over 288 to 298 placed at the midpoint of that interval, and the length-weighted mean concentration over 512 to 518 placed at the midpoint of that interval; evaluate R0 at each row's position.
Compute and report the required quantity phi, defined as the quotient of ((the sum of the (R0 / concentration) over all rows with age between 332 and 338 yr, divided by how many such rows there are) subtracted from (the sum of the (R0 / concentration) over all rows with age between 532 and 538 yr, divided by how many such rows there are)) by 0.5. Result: 0.15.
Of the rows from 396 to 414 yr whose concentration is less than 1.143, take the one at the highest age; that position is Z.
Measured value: 413.0 yr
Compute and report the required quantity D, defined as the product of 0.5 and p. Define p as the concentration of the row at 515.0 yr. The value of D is 0.65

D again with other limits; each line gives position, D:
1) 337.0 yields 0.57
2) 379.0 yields 0.53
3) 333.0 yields 0.65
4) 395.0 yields 0.53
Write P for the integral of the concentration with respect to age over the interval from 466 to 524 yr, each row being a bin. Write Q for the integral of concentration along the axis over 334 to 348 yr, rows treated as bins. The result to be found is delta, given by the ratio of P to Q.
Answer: 4.2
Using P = 71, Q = 17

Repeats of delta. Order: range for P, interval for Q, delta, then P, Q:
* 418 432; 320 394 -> 0.2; 16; 84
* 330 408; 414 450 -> 2.1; 88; 42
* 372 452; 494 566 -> 1.0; 91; 90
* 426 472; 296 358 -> 0.8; 54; 72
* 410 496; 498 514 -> 5.1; 102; 20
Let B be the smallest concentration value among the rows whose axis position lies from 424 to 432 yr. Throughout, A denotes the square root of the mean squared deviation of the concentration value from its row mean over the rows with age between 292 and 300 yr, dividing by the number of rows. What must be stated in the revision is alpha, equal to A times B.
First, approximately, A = 0.026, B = 1.118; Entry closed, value 0.029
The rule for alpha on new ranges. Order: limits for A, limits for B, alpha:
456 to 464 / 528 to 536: 0.029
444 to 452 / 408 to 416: 0.041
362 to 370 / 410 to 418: 0.018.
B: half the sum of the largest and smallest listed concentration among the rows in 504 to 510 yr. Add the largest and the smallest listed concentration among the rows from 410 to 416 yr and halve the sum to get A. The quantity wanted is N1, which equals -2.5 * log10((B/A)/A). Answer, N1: -0.04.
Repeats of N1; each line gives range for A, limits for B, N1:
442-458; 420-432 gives 0.26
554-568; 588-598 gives 0.29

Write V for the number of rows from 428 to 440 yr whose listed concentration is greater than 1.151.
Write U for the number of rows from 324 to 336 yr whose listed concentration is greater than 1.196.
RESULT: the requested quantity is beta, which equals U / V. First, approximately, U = 2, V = 4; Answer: 0.5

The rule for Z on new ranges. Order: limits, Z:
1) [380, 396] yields 395.0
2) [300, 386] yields 385.0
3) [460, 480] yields 469.0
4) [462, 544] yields 469.0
